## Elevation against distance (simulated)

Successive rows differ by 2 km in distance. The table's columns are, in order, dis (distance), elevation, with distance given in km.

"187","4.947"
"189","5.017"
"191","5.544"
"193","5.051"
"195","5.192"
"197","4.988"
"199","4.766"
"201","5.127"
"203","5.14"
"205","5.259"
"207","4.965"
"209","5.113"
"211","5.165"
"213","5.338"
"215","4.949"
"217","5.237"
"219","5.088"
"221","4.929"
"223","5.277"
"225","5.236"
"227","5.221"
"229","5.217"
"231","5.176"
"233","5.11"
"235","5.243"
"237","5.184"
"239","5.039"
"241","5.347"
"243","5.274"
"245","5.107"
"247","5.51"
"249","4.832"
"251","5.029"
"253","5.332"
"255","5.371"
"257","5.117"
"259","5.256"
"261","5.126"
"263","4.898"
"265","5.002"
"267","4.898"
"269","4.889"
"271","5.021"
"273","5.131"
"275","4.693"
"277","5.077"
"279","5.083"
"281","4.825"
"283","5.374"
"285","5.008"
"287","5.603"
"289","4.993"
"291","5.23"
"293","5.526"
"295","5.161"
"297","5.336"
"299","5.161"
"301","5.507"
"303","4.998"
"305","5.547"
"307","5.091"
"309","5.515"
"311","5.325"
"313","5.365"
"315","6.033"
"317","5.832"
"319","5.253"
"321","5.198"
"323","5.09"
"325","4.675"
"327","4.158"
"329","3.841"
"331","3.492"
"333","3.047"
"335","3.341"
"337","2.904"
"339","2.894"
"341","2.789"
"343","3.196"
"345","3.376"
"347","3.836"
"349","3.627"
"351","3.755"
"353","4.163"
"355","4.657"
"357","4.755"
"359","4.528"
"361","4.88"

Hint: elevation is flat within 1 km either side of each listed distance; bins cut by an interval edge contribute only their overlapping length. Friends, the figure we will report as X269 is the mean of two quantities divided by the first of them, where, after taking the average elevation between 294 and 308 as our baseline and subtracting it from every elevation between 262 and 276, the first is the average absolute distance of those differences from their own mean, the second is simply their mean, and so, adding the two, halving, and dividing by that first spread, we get -1.1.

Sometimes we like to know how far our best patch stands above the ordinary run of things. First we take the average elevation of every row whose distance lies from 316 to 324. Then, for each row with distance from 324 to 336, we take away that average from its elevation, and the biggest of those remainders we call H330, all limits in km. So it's -0.67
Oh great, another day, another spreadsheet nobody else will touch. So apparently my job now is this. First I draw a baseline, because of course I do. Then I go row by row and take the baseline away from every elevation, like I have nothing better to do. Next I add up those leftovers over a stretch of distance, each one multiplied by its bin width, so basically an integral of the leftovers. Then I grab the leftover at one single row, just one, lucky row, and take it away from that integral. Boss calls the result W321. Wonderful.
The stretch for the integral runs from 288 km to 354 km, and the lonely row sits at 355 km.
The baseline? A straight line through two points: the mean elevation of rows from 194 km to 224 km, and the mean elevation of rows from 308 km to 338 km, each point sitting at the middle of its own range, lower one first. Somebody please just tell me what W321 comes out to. -6.2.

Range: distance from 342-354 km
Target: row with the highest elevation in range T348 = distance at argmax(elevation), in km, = 353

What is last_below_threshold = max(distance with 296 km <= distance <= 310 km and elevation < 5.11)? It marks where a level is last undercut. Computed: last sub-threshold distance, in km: 307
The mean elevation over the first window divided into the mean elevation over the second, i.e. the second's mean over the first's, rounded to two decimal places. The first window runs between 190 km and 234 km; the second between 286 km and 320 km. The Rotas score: 1.05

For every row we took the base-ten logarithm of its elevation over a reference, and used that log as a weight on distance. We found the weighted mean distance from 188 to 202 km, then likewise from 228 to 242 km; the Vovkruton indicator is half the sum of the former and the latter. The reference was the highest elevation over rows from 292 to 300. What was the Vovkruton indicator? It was 215.4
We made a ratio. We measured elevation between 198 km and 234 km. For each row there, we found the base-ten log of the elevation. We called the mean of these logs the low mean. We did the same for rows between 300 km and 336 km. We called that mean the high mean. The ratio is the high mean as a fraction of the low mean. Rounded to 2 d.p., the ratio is 0.95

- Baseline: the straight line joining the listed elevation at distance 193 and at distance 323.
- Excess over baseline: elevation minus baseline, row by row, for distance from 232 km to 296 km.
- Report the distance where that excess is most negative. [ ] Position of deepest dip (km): 275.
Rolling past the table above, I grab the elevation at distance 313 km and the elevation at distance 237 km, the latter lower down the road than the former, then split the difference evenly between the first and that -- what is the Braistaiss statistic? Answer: 5.27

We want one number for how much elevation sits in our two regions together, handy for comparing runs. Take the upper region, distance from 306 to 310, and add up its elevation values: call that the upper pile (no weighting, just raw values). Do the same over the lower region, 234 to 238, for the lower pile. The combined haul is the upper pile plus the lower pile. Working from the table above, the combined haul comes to 21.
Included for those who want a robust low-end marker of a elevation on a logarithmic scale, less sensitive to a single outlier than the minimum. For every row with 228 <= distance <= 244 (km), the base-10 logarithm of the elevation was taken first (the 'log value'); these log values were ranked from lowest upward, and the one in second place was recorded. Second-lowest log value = 0.708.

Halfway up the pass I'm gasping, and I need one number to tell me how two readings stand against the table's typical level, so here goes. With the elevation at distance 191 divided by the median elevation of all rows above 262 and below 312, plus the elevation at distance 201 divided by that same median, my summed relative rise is 2.10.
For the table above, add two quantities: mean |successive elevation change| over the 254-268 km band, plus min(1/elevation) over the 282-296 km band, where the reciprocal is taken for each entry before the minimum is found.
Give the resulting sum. 0.338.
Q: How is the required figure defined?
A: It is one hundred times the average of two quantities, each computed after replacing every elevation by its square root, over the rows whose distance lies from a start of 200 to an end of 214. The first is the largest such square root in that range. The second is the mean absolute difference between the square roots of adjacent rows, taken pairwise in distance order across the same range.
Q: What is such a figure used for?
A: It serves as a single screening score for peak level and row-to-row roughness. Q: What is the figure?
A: 117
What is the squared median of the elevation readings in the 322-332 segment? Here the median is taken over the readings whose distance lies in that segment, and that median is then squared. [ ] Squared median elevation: 17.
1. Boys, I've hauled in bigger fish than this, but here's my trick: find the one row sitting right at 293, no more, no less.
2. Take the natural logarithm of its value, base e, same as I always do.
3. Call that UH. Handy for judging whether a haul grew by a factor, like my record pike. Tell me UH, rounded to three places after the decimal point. 1.709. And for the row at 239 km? 1.617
